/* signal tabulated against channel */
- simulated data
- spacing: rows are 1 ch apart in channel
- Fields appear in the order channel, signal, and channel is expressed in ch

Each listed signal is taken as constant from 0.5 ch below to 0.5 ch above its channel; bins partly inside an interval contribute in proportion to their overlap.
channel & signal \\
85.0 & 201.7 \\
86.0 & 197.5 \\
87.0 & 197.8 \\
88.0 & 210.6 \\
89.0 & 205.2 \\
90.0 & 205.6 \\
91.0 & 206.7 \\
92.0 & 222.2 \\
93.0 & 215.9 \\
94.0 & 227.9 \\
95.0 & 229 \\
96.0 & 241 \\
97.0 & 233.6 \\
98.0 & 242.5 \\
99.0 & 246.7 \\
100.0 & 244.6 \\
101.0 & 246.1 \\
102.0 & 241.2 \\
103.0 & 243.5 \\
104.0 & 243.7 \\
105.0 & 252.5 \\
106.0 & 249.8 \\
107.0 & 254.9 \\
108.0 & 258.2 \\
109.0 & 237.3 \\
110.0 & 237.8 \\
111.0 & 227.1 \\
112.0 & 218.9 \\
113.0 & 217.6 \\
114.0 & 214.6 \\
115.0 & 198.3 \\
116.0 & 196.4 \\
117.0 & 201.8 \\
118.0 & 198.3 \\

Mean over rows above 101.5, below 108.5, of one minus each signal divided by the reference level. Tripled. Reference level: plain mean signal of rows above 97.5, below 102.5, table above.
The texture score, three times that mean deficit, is -0.1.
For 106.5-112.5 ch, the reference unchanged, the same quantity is 0.1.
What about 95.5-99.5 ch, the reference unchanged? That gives 0.0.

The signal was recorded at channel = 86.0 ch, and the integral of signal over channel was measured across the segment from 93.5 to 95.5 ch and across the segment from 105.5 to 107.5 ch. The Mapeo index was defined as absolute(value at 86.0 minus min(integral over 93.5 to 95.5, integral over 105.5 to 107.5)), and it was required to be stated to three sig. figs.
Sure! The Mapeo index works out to 259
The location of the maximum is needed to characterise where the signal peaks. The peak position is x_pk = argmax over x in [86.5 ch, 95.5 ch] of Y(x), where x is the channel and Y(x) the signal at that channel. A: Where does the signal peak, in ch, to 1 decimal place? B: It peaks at 95.0 ch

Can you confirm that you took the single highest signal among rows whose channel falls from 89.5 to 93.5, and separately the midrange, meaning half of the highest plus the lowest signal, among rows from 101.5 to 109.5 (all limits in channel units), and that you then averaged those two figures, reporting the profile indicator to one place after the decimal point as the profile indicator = 235.0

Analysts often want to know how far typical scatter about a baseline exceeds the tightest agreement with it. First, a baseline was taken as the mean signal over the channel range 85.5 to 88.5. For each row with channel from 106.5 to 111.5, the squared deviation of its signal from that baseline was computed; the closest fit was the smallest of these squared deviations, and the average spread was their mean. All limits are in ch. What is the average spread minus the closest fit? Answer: 1194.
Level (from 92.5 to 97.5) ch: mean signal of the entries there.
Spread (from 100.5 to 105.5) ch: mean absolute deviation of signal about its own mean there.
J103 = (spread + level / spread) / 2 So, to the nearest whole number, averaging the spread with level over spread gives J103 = 38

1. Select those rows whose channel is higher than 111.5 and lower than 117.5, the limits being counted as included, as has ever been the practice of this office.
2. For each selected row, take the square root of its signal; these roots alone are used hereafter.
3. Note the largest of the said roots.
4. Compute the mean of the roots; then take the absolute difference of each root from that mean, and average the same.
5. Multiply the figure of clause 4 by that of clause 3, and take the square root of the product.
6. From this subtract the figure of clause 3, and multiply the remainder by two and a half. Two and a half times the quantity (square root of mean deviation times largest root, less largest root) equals -31.6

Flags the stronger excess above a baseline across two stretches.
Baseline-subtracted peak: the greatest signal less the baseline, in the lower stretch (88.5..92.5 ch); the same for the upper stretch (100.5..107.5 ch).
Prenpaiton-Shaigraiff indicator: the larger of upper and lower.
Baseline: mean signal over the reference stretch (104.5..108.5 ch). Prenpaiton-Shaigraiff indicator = 1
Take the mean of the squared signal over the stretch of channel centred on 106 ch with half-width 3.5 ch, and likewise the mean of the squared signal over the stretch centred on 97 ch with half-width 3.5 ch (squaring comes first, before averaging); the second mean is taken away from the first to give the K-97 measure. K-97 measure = 5181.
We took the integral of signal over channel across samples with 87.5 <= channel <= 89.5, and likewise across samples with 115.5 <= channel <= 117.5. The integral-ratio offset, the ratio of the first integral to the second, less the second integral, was -397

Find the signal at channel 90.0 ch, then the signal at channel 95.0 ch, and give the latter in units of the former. 1.11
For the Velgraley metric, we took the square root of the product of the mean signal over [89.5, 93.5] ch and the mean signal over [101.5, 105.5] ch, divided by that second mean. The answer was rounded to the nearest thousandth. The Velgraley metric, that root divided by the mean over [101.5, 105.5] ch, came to 0.931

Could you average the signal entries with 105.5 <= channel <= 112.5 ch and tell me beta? 241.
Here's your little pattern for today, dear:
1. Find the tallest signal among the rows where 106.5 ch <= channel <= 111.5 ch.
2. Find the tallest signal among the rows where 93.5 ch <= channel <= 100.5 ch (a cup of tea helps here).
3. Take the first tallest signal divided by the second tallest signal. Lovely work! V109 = 1.05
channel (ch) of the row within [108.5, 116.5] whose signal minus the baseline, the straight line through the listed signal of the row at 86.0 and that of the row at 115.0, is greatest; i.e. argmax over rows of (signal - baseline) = 110.0 ch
